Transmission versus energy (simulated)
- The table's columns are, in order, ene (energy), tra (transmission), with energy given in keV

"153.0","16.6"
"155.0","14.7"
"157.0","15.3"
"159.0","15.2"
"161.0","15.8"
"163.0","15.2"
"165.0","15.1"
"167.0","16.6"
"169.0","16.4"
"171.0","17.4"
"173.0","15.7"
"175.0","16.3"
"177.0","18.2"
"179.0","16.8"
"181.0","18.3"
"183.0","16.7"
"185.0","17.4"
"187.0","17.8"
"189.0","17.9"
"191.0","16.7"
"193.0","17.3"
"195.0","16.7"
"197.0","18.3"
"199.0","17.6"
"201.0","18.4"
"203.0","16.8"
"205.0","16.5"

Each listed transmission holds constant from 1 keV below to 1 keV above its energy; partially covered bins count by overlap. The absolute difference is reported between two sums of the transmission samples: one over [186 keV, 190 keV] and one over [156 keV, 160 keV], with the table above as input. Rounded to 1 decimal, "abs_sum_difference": 5.2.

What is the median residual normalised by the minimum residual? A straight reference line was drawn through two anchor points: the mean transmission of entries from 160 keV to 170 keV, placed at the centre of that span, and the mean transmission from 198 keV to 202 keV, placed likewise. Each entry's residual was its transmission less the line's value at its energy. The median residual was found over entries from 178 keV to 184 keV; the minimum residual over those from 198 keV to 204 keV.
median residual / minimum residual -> -0.1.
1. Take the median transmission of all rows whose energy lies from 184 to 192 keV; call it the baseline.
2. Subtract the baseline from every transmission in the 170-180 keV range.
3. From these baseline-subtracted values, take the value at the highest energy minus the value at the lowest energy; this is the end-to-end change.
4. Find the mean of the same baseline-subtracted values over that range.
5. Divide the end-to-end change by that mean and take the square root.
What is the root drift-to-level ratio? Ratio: 0.9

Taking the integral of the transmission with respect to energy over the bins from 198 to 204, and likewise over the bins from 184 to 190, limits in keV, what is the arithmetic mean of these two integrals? 106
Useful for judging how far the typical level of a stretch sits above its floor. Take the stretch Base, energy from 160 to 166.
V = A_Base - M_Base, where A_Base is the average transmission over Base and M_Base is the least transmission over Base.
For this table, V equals 0.27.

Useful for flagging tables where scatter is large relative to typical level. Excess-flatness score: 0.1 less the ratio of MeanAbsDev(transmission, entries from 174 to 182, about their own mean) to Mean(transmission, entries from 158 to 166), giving 0.045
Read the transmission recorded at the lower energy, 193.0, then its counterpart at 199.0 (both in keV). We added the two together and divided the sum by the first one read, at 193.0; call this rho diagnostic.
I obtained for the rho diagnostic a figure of 2.02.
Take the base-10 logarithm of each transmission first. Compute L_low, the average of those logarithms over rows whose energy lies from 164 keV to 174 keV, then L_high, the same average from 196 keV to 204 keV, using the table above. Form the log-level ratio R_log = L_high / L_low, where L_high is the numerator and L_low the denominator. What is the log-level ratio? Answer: 1.03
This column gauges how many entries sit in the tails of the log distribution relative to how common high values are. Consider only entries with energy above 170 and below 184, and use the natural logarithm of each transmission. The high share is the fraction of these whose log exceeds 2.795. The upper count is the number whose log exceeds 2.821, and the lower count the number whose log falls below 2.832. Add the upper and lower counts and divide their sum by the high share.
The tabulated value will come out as 11.2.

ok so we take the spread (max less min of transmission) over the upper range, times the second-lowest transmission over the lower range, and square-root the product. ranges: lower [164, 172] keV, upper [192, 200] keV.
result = 5.12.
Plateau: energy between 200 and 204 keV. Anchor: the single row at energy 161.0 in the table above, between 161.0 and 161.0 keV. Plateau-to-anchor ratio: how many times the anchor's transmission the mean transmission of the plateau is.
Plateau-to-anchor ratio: 1.11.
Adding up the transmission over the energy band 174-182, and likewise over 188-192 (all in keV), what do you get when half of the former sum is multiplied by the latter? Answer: 1204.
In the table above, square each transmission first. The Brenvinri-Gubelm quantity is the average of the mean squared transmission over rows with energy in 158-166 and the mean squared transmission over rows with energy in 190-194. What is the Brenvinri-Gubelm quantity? 262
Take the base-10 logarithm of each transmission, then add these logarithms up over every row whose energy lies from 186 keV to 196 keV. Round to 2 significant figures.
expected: 6.2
